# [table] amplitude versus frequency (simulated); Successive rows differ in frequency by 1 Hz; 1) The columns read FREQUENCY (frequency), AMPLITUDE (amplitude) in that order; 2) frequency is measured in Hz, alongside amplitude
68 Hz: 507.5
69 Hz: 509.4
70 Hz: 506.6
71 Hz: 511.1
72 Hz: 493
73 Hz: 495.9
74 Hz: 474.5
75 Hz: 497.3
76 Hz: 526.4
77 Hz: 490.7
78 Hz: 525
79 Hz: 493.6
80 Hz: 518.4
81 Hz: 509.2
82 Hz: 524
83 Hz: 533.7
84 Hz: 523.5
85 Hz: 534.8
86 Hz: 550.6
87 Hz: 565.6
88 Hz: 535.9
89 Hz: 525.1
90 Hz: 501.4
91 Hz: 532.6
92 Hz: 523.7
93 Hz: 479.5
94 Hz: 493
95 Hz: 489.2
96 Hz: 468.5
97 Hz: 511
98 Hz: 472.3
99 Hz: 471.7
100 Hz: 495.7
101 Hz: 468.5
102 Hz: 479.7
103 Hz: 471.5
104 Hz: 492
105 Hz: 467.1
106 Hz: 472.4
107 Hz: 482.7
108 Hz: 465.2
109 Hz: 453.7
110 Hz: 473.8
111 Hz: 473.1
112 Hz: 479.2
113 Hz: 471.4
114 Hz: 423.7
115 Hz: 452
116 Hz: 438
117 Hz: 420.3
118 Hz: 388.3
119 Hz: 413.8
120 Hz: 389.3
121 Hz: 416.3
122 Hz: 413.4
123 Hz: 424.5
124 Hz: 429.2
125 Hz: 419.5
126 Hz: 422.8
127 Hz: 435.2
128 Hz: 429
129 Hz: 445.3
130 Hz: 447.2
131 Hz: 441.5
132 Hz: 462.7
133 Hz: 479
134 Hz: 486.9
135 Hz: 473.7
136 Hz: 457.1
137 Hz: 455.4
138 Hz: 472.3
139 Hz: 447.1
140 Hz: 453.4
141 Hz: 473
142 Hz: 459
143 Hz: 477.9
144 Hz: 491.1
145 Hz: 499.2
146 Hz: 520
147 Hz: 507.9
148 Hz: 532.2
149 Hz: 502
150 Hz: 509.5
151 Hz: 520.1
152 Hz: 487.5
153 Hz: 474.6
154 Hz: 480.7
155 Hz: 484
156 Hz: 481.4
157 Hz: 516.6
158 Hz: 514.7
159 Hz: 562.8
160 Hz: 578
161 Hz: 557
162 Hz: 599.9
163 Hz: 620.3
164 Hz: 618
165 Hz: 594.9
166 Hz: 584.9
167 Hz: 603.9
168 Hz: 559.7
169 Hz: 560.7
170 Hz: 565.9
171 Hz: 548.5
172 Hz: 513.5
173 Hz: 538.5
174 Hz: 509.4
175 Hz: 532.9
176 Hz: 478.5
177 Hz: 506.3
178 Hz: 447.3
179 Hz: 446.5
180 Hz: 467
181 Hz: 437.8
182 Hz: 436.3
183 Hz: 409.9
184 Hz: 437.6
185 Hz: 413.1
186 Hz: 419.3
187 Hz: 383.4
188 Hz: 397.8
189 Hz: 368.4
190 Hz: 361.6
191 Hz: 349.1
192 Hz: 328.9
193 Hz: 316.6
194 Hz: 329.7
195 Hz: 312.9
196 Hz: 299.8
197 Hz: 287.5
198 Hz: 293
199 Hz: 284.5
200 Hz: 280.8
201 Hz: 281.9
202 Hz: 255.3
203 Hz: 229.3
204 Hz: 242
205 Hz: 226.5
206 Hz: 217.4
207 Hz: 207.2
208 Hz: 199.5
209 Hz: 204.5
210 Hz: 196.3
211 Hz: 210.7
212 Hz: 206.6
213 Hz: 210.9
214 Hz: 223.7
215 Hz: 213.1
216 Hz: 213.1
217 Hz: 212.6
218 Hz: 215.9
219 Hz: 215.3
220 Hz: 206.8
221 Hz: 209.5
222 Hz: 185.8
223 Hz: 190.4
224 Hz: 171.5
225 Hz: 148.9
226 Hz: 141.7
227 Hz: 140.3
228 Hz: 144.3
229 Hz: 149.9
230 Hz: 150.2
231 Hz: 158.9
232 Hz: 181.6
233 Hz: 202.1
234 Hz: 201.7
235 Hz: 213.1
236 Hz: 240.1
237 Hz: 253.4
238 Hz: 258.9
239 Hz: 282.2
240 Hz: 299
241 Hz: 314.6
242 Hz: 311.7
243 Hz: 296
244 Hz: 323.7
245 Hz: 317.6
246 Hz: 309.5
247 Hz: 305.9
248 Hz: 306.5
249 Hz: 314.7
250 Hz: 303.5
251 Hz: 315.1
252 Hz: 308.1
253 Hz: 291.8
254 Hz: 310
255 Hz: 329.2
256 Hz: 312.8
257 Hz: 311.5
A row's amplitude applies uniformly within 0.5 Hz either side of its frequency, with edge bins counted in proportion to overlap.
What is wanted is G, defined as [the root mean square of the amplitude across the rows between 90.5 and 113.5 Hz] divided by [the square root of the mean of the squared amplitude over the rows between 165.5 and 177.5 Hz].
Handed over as 0.9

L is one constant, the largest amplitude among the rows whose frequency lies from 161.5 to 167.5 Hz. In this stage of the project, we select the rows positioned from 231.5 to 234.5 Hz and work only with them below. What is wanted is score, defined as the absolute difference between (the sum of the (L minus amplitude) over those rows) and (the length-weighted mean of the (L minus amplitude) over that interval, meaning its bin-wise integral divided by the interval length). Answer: 850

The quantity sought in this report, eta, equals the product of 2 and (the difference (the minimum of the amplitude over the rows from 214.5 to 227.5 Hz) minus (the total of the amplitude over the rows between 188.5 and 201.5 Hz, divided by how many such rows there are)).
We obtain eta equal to -349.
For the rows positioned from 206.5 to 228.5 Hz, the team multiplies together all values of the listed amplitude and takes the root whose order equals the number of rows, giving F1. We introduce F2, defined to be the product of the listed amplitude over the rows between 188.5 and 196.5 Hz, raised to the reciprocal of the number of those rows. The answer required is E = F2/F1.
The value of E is 1.7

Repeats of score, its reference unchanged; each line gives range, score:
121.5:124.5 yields 396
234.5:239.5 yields 1483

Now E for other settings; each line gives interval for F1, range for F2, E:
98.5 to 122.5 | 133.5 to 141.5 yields 1.0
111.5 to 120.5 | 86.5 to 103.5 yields 1.2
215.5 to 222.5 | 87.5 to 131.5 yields 2.2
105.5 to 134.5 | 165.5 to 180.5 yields 1.2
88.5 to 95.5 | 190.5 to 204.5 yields 0.6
